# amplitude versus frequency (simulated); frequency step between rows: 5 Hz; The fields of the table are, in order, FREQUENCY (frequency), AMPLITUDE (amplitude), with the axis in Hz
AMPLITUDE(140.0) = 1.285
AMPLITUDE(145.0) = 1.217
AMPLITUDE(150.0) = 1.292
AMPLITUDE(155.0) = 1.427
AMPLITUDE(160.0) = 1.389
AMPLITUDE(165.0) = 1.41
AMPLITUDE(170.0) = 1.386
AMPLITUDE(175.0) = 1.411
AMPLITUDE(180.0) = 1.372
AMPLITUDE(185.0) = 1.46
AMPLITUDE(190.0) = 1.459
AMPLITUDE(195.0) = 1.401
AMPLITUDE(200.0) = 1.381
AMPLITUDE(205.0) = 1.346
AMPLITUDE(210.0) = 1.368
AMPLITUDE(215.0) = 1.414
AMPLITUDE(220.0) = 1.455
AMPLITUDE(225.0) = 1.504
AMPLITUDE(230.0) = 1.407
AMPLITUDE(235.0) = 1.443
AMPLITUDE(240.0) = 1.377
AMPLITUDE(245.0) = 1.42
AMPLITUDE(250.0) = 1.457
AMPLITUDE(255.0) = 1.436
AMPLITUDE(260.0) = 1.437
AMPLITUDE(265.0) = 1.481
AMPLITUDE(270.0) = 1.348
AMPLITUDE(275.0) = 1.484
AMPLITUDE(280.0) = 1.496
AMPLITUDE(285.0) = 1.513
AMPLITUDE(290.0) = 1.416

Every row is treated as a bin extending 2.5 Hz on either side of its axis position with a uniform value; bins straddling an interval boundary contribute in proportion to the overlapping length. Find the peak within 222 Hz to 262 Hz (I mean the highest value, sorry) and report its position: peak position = 225.0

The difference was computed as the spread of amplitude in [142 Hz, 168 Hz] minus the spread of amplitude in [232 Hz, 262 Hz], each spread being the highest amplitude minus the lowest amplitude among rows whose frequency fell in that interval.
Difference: 0.13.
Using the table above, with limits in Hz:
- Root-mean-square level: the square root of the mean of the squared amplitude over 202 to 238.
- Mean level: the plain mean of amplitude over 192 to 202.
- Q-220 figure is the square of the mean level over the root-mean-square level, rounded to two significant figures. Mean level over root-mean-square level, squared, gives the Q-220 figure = 0.96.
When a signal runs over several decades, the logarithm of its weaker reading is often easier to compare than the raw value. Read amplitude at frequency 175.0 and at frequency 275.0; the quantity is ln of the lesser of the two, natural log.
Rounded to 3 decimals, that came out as 0.344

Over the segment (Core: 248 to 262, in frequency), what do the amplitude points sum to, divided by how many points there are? 1.44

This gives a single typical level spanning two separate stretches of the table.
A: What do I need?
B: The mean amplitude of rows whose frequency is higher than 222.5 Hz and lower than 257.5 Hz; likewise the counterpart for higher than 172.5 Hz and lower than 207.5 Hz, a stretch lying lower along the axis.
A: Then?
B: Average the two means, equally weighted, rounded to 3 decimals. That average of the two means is 1.420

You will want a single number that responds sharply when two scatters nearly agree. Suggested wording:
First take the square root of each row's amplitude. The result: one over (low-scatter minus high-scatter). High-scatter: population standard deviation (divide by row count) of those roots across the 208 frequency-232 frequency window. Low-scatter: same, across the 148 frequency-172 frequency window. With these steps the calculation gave 1241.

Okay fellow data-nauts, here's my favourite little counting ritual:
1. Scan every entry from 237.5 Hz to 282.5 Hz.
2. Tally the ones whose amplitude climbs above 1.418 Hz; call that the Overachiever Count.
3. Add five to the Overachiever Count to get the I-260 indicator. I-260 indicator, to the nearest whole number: 12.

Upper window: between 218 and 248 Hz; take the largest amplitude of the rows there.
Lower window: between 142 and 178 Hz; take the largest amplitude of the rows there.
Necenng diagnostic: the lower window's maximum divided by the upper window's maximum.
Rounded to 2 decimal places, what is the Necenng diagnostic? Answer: 0.95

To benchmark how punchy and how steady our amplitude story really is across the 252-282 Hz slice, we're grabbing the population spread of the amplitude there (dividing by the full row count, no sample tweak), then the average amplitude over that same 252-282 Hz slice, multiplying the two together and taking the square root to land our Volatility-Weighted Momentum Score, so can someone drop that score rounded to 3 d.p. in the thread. 0.269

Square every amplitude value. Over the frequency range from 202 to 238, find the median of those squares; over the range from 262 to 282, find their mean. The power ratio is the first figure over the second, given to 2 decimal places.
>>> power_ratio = 0.95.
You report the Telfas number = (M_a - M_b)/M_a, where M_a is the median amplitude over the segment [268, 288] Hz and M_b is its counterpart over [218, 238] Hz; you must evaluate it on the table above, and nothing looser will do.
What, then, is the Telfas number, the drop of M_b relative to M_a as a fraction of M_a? 0.03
